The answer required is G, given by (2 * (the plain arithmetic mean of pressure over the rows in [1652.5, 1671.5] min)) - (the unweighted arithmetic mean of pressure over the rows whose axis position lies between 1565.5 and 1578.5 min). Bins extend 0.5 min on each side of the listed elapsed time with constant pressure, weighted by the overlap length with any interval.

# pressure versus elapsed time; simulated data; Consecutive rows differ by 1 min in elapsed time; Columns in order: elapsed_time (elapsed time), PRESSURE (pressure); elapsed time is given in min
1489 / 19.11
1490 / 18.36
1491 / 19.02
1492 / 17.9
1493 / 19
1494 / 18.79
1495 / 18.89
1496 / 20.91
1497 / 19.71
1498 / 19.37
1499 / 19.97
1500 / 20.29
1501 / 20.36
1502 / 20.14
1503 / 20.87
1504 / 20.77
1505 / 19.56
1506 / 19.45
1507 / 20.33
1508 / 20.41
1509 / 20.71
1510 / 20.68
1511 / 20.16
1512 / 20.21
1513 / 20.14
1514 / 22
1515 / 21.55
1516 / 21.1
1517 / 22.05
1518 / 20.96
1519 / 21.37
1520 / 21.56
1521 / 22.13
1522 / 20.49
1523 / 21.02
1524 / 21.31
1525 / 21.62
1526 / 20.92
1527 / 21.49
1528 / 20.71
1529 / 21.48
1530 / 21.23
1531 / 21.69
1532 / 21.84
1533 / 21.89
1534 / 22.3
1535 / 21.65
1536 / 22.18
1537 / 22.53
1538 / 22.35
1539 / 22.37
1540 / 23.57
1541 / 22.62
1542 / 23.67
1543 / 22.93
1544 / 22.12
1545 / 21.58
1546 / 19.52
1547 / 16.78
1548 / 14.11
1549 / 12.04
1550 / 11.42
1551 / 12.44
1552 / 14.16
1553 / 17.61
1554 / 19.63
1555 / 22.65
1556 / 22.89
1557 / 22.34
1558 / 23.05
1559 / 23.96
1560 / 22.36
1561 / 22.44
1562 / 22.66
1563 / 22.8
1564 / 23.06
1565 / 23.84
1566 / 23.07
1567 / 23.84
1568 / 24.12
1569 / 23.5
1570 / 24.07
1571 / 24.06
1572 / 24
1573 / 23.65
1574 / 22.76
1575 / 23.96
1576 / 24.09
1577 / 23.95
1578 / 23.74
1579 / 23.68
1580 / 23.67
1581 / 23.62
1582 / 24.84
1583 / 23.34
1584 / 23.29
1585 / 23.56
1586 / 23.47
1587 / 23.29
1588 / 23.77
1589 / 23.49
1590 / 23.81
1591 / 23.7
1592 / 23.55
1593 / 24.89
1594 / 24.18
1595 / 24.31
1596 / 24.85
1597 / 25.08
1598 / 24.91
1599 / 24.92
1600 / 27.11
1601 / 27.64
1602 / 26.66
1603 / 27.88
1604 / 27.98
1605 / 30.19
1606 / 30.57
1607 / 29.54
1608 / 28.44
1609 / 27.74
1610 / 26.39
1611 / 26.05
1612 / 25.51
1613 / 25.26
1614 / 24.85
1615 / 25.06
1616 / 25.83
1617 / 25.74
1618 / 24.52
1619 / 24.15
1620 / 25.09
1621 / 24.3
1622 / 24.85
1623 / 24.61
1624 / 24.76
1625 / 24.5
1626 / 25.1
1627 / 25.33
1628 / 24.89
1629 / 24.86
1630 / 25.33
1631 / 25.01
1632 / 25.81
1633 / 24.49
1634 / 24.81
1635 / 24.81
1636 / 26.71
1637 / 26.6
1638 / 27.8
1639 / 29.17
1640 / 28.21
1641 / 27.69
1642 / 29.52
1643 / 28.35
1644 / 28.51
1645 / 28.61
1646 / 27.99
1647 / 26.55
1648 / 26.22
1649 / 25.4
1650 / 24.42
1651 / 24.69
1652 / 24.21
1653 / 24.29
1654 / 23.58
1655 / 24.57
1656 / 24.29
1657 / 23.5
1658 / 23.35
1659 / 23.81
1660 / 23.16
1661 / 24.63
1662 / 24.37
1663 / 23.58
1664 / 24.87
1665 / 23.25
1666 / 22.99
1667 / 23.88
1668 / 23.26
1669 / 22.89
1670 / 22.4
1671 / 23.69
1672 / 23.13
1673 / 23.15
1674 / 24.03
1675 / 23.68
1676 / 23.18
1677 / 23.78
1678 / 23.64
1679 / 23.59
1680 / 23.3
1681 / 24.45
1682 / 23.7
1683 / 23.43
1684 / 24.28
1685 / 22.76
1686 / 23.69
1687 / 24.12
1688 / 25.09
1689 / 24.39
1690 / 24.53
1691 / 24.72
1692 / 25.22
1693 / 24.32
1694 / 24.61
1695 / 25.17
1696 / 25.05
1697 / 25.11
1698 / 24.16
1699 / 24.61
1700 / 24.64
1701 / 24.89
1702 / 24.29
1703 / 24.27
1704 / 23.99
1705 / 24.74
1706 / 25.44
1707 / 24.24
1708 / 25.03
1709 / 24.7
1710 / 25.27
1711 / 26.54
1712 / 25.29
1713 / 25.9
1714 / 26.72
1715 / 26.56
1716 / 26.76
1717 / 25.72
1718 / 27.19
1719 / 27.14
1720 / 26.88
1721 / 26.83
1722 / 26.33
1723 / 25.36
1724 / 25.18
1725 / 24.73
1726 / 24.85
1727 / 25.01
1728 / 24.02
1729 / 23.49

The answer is 24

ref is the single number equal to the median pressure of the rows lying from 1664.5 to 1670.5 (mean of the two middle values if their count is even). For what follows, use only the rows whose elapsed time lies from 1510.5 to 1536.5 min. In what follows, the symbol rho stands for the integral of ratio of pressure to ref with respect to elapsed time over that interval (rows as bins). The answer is 24.0 min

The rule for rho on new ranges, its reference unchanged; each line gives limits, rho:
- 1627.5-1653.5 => 29.6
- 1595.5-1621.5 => 29.7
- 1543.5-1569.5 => 22.8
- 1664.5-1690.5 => 26.6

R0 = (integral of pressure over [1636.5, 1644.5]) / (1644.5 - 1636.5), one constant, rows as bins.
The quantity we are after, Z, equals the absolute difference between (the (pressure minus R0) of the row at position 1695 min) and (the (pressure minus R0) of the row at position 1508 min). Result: 5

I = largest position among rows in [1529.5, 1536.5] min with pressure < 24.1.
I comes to 1536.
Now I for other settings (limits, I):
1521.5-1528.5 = 1528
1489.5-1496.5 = 1496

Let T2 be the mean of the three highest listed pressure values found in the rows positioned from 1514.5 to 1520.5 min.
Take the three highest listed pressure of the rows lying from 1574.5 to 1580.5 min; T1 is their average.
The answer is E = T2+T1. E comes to 46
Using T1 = 24.0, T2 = 21.7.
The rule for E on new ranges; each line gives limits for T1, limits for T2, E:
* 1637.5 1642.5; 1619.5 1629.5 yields 54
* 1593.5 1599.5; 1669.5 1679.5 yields 49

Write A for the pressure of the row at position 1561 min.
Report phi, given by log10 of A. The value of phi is 1.35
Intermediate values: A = 22.44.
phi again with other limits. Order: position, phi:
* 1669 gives 1.36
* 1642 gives 1.47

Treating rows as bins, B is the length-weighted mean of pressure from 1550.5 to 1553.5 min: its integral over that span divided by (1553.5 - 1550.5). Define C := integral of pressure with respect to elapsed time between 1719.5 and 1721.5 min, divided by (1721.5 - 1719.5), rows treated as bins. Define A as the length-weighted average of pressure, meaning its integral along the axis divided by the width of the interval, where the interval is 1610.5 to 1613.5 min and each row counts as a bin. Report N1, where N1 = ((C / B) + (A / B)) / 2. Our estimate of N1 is 1.78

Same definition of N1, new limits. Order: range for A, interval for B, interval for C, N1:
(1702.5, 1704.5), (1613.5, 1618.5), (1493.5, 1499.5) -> 0.87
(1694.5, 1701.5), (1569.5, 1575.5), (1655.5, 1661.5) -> 1.02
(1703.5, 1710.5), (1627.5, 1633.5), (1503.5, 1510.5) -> 0.90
